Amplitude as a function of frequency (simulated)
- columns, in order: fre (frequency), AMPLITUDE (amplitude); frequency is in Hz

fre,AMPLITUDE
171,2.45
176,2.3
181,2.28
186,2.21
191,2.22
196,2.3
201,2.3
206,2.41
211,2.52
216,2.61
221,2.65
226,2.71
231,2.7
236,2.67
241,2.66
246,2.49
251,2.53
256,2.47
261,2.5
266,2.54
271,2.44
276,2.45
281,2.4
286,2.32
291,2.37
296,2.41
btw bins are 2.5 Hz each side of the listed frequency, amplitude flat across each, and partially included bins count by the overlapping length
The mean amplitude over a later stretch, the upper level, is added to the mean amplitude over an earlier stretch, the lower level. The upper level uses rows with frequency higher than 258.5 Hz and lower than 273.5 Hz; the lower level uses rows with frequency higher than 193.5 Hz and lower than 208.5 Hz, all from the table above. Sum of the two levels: 4.83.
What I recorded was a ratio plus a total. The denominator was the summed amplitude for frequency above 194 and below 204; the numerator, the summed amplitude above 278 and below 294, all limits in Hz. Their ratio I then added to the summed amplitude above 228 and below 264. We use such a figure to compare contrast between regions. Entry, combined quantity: 20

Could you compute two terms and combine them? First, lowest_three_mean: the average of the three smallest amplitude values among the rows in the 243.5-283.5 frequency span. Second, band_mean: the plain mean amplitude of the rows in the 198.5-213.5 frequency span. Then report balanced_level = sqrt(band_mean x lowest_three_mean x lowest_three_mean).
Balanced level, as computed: 3.77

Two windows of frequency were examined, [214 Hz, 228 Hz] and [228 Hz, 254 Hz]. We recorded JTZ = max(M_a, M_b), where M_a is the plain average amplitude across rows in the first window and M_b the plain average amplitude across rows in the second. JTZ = 2.66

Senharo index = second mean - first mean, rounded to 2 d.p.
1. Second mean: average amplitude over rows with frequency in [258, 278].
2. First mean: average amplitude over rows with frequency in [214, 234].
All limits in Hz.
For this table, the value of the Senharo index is -0.19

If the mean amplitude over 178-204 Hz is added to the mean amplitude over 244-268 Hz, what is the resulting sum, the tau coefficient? 4.77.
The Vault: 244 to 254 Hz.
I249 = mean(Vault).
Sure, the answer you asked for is 2.51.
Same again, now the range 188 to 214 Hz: 2.35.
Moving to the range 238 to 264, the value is 2.53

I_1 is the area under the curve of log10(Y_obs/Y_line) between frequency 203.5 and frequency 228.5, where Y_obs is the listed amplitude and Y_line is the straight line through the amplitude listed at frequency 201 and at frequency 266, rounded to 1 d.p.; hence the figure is 1.0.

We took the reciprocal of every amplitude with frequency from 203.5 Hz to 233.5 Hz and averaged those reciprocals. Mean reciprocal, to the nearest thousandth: 0.385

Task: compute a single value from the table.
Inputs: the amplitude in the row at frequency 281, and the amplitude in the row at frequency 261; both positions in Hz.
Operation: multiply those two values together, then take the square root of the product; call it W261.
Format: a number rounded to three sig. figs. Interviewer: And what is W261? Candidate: 2.45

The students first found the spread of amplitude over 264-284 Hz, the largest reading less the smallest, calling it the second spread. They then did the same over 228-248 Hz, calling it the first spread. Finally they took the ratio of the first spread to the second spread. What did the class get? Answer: 1.5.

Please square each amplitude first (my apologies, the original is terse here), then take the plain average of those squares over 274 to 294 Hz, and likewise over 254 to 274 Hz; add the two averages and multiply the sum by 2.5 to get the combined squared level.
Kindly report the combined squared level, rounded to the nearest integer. 30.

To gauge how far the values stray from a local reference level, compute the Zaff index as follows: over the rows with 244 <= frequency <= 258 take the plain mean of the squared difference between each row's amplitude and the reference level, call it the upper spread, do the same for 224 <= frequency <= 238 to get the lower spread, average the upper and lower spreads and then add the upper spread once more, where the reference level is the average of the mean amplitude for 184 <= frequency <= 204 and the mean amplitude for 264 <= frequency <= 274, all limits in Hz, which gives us 0.075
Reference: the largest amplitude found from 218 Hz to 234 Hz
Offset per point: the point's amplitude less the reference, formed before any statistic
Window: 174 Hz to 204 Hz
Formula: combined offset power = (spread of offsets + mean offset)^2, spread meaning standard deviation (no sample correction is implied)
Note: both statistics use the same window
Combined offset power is 0.16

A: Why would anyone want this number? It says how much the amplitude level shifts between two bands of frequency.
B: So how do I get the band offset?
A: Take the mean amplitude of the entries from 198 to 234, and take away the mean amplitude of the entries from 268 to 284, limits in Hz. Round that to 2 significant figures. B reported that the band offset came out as 0.13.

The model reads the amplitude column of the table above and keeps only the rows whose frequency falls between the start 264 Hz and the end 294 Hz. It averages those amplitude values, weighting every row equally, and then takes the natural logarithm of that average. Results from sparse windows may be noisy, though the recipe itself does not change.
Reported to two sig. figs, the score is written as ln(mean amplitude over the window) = 0.88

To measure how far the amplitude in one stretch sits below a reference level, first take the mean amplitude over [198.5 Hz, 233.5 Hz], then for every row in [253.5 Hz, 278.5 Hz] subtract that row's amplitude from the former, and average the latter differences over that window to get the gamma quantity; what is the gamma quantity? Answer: 0.08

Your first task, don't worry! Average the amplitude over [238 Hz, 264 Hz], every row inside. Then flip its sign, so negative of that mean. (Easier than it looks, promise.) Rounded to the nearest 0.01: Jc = -2.53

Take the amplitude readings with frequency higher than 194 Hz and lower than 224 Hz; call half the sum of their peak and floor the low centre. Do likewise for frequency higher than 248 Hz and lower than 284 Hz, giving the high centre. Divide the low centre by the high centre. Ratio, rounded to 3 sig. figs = 1.00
